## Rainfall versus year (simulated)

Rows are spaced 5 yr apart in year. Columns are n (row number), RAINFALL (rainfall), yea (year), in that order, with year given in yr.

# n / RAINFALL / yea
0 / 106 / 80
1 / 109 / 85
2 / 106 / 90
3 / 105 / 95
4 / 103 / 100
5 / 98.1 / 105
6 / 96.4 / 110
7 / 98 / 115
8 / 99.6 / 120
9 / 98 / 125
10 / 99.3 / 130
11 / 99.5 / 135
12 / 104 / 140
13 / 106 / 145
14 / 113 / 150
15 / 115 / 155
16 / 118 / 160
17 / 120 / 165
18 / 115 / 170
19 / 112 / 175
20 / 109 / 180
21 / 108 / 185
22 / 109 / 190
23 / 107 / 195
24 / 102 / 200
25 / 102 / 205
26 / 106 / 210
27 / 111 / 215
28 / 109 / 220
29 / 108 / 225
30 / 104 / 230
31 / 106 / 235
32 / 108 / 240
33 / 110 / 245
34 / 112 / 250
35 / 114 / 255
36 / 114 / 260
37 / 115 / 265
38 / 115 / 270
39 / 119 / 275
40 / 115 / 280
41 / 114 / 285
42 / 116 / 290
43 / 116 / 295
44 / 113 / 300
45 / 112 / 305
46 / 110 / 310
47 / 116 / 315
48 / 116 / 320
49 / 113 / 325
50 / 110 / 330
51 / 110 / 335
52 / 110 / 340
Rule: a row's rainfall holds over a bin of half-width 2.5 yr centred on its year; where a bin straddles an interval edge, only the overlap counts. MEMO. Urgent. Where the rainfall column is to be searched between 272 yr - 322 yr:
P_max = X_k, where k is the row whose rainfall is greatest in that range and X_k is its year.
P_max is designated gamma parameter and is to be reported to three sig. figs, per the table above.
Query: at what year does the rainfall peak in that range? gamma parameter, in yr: 275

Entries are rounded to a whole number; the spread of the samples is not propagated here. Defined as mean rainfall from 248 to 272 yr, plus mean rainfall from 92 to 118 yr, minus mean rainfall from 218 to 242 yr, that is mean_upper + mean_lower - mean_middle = 107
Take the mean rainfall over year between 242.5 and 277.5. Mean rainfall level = 114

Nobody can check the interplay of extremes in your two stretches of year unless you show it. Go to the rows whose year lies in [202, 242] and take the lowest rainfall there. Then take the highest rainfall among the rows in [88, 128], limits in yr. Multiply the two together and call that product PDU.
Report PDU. 10812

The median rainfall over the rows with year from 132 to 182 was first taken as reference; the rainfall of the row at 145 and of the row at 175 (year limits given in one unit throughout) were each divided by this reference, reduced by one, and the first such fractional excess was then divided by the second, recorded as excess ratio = 13.0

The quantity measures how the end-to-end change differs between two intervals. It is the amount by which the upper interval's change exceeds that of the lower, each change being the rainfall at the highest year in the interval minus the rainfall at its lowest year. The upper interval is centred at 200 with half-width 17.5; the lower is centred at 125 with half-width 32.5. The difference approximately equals -7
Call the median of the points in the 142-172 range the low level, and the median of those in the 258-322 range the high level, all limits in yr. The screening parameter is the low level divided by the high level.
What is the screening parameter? 1.000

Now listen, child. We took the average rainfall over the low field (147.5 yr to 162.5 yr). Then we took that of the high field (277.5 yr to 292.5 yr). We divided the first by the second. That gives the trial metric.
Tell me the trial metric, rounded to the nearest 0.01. 1.00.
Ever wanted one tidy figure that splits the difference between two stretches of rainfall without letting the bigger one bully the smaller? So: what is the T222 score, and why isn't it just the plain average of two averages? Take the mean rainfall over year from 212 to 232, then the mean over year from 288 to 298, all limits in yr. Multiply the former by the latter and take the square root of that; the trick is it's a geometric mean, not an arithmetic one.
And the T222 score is 112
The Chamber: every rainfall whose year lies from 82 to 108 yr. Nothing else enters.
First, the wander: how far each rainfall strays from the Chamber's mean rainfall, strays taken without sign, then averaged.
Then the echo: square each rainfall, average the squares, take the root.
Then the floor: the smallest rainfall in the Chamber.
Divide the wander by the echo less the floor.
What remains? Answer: 0.47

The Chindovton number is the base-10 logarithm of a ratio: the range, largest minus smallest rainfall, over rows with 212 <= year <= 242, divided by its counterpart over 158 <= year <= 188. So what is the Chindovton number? -0.2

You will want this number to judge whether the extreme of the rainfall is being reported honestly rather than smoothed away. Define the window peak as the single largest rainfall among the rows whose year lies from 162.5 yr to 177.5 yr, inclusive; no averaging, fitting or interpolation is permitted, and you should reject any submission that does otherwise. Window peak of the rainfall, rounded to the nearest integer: 120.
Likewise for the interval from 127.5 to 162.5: 118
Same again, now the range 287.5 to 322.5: 116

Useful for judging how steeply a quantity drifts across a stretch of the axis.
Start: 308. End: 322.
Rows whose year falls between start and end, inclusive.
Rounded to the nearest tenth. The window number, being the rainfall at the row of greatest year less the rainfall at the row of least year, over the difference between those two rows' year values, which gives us 0.6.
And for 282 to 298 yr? 0.2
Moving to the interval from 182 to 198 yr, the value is -0.1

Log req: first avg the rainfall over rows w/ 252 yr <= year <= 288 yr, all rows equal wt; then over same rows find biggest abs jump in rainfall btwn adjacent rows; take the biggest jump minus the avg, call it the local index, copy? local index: -111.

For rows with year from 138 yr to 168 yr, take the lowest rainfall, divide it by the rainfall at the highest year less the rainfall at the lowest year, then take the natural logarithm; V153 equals 1.87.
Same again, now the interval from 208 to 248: 3.26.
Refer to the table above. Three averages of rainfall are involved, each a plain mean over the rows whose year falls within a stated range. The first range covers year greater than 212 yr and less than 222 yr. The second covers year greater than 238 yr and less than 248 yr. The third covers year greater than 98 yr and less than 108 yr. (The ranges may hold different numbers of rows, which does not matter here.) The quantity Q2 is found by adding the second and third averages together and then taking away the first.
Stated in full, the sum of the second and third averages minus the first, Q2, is 99.6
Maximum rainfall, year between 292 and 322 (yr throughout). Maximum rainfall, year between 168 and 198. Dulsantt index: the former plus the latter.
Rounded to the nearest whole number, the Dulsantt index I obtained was 231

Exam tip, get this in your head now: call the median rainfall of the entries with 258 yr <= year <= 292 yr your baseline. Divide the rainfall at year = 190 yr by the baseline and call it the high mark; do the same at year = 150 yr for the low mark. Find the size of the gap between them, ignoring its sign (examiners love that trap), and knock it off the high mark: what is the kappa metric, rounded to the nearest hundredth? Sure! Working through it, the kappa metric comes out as 0.91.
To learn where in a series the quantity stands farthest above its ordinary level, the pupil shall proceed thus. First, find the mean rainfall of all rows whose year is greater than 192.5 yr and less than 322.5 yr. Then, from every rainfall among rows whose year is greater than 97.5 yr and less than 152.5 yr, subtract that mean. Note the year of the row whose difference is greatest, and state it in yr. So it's 150 yr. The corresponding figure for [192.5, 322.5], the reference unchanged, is 275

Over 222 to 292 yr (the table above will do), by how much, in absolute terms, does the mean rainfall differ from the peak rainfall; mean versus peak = 6.9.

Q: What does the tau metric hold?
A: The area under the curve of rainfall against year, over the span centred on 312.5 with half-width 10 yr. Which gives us 2270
